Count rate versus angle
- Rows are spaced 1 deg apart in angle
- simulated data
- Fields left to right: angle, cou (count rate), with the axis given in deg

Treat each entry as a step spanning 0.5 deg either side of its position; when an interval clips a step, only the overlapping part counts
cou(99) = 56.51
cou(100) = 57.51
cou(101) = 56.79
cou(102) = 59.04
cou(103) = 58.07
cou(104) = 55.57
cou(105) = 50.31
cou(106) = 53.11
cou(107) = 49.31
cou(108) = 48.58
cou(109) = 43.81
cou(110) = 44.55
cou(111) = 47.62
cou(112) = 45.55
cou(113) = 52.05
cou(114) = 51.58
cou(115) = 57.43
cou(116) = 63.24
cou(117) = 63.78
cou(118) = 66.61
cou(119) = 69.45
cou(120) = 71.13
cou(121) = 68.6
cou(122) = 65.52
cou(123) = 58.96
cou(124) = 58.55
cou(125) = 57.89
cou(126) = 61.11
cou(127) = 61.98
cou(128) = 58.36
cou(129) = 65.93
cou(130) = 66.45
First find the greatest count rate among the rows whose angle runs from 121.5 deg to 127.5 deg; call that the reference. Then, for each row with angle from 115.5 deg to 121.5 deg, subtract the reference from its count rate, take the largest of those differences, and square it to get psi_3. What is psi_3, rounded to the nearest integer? 31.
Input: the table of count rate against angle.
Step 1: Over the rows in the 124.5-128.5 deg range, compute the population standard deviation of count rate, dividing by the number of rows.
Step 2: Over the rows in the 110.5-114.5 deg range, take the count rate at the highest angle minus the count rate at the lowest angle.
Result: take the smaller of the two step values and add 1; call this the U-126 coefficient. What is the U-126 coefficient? 3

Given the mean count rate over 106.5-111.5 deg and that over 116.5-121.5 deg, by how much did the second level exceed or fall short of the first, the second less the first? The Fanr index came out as 21.1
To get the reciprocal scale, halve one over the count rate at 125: 0.0086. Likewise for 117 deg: 0.0078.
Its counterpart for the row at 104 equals 0.0090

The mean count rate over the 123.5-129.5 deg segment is 61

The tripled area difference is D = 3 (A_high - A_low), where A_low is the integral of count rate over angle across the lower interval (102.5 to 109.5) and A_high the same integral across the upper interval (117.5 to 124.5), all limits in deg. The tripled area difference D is 300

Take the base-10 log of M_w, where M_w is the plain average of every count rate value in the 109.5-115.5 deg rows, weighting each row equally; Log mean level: 1.70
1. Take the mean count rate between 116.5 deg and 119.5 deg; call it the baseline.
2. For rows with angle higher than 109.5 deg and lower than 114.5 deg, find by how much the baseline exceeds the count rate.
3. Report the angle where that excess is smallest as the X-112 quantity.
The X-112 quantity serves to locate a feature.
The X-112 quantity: 113 deg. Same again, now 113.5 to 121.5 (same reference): 120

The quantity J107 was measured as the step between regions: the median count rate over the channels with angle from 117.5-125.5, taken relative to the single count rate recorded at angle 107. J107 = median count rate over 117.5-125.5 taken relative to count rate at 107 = 17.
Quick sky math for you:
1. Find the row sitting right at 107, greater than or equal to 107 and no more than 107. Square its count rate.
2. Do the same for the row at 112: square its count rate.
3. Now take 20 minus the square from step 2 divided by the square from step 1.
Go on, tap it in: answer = 19.1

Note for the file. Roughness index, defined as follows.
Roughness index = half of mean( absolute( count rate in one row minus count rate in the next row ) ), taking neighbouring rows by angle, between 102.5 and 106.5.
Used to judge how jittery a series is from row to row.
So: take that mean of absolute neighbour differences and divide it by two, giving 1.76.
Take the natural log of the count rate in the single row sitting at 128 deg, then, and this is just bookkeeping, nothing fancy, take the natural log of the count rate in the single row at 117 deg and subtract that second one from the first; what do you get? -0.089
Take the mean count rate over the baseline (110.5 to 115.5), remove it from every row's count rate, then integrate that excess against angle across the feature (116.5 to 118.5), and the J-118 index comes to 29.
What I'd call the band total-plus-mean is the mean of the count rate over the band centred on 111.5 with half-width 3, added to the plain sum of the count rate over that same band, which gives 333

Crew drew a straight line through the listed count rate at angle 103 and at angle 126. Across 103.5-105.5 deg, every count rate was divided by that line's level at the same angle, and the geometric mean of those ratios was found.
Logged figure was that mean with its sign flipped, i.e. -0.91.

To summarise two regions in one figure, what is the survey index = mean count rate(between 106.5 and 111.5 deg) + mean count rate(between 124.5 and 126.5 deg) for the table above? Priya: 106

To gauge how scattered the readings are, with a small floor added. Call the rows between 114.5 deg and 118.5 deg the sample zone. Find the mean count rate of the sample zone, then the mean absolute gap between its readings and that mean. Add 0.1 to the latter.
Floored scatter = 2.77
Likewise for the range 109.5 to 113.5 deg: 2.49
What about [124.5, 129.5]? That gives 2.44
